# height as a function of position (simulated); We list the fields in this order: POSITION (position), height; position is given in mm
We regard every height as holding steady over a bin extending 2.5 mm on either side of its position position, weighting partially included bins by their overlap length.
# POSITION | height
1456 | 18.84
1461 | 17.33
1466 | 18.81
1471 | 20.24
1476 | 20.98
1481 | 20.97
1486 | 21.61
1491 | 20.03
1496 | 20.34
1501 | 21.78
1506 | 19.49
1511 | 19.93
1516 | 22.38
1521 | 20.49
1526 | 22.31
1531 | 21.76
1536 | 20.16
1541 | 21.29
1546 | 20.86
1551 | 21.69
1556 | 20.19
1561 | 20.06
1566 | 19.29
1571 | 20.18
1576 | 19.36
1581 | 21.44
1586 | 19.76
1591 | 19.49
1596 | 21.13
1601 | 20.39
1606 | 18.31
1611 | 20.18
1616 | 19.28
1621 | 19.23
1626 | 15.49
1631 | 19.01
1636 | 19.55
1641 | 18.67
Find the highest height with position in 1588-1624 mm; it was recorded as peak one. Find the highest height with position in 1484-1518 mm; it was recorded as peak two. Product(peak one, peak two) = 473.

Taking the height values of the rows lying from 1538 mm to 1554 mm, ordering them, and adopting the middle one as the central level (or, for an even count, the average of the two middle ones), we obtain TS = 21.3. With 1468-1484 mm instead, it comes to 21.0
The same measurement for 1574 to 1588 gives 19.8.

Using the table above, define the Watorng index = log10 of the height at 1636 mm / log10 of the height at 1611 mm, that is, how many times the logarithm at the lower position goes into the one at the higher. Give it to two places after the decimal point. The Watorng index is 0.99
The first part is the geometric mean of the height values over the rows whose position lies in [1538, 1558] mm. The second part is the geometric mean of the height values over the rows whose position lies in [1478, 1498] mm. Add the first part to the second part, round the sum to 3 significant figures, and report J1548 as 41.7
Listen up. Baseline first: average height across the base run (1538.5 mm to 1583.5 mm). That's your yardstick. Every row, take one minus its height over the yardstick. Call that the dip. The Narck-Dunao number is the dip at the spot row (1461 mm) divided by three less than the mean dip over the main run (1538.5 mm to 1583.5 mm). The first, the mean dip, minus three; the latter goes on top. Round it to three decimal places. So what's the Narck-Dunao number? -0.051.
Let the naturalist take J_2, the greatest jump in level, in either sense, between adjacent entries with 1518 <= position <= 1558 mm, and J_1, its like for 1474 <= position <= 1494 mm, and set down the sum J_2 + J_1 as 3.40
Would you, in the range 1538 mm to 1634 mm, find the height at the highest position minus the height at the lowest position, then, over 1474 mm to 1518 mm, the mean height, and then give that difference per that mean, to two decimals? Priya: -0.11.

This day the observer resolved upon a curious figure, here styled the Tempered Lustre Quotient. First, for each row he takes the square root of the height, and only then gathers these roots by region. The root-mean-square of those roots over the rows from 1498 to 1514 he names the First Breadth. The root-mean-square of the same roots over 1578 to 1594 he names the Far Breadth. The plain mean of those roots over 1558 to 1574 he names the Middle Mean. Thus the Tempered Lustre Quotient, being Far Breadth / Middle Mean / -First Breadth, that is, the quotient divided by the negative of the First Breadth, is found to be -0.224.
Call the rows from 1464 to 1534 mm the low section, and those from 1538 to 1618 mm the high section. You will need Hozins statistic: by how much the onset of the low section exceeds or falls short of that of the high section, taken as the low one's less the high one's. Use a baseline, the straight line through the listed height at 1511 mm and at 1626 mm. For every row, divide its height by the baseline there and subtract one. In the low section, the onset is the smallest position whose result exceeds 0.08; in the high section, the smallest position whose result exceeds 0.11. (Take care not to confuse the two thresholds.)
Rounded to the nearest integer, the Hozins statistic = -25 mm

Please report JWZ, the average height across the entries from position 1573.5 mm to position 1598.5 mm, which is 20.2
